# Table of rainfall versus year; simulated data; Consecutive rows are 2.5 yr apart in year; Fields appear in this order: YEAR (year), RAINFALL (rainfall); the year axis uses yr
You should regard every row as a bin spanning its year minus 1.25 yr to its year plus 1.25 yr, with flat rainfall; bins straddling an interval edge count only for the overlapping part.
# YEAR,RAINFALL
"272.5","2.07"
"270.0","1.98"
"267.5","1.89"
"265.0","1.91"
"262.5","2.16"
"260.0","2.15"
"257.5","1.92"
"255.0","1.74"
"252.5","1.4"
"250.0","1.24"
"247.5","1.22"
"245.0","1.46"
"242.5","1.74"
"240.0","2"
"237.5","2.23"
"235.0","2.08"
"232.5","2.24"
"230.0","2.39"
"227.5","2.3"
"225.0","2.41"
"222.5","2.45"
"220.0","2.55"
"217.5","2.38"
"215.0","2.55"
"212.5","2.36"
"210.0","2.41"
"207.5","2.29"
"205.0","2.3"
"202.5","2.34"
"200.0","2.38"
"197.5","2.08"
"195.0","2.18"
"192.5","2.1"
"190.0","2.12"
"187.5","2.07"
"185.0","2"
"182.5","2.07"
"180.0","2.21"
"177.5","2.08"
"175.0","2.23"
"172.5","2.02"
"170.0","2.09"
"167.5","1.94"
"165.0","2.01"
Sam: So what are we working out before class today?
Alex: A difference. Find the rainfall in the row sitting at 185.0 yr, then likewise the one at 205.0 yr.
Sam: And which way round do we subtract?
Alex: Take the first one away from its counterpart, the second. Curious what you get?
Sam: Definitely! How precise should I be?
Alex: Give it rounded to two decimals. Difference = 0.30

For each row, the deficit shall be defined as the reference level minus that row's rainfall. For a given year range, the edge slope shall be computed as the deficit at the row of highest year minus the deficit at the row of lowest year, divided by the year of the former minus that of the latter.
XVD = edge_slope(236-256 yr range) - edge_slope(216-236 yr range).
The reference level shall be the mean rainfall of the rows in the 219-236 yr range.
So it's 0.01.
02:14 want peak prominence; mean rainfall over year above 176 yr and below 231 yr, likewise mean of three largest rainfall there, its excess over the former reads 0.24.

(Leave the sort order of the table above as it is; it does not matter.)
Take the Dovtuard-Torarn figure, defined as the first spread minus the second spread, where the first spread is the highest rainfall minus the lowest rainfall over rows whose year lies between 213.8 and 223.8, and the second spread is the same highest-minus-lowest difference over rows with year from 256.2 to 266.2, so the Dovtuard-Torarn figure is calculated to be -0.1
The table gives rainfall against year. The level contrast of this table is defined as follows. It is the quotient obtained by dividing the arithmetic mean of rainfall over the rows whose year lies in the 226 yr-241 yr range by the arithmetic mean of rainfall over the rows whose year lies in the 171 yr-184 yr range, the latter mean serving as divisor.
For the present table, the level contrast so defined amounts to 1.04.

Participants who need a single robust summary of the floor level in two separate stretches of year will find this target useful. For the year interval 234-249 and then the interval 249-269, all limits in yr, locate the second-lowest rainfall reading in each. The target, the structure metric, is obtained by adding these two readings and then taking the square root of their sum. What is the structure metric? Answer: 1.69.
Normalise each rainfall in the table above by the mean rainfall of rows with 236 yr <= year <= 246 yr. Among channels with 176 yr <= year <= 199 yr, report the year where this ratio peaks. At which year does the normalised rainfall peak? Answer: 180.0 yr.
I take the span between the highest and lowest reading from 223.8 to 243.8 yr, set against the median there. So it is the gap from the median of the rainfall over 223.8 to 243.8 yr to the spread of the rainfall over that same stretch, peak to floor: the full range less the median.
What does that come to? -1.6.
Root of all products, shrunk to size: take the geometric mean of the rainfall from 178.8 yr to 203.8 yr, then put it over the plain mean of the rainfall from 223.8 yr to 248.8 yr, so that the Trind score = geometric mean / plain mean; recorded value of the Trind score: 1.07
